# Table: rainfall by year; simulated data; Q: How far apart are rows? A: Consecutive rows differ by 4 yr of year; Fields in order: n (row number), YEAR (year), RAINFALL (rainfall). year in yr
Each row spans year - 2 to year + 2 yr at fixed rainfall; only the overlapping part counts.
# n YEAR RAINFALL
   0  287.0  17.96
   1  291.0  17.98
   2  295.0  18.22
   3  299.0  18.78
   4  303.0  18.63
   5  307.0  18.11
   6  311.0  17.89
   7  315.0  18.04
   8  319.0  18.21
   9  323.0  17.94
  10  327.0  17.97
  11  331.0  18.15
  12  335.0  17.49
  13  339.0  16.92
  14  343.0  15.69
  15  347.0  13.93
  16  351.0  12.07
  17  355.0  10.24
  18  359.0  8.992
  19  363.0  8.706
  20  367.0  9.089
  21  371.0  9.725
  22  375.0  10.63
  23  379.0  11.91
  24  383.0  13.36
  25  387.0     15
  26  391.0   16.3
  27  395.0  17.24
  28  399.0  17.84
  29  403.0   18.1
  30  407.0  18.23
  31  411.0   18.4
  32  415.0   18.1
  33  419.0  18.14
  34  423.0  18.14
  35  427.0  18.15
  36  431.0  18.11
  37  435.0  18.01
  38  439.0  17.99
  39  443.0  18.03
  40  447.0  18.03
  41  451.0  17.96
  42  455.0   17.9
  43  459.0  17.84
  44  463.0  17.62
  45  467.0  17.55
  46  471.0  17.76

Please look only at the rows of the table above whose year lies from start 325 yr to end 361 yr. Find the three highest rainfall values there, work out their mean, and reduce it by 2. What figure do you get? 15.9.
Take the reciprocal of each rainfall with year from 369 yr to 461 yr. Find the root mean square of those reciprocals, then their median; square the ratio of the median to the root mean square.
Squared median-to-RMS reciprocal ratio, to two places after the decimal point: 0.77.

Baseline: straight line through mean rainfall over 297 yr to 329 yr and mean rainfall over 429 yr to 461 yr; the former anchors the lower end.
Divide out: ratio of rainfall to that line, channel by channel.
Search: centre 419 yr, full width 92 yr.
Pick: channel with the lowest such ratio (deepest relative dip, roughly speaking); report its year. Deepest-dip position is 375.0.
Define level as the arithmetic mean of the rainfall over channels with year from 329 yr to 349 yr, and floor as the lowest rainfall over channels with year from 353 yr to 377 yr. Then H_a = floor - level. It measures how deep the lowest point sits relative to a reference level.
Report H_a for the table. -7.7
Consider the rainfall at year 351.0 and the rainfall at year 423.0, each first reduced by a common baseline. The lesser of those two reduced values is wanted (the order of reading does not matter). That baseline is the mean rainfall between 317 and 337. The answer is -5.9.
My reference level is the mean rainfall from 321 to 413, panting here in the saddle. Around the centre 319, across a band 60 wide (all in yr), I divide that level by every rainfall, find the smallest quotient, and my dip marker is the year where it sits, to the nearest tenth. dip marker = 299.0 yr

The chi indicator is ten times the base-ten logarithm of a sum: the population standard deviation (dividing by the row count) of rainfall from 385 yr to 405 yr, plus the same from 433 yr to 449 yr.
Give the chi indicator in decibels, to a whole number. 1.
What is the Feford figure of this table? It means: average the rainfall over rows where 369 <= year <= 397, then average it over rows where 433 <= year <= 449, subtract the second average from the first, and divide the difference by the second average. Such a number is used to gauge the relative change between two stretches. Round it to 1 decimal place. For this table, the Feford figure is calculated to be -0.3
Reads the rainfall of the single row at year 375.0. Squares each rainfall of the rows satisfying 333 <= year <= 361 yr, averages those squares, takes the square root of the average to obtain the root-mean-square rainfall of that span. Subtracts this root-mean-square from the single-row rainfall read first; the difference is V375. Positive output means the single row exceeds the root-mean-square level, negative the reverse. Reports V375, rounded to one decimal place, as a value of -3.3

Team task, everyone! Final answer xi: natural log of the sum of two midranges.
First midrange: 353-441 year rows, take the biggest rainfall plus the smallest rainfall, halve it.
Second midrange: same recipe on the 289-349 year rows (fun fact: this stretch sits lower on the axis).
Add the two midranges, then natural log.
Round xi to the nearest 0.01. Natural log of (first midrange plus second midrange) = 3.40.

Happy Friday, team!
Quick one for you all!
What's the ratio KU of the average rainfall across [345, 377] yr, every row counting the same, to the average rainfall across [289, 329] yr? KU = 0.57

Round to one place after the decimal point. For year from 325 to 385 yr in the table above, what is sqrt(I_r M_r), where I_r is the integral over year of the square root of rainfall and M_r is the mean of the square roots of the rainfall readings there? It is 27.7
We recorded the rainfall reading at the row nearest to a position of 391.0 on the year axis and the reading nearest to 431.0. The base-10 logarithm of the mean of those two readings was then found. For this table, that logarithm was 1.24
